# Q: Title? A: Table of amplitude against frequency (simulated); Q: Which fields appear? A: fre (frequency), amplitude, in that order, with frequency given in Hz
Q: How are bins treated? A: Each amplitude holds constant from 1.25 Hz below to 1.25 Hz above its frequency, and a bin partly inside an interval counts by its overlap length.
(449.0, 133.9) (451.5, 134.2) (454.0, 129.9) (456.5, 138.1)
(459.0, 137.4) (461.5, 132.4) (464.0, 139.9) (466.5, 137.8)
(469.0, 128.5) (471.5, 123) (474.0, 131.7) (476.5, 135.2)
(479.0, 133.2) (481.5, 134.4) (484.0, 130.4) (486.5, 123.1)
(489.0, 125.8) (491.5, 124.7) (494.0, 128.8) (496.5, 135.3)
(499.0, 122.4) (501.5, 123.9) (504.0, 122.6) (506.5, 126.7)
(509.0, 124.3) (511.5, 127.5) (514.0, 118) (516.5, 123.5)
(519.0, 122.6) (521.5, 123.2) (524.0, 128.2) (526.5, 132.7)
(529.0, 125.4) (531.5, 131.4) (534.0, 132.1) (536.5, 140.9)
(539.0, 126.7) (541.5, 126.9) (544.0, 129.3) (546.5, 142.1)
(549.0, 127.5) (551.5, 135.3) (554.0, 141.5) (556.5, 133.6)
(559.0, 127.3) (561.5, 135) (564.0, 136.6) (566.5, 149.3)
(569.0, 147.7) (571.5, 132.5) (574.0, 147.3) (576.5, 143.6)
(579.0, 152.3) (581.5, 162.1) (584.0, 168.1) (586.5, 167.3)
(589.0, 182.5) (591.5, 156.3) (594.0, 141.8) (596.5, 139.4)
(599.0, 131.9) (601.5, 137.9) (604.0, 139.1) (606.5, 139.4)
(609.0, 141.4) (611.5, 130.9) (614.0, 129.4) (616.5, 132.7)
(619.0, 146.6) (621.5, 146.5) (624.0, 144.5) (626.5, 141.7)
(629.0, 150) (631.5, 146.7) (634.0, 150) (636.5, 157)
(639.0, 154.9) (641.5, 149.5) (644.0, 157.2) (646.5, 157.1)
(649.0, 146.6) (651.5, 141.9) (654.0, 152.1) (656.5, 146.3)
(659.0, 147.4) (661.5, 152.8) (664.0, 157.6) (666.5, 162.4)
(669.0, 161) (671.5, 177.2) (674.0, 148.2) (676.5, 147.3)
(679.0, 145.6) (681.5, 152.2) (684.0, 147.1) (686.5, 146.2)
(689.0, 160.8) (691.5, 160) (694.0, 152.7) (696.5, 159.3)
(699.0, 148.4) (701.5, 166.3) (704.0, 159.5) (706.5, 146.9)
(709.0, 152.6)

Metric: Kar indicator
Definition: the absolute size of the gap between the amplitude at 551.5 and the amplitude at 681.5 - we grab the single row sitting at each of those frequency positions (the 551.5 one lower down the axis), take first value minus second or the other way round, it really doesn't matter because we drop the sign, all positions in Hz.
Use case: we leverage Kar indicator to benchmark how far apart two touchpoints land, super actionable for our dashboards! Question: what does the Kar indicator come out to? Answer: 17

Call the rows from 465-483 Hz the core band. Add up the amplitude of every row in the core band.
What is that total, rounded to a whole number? 924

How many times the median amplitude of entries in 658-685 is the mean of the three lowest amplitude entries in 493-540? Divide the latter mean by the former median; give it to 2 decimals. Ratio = 0.80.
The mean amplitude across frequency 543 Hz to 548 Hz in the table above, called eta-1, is 136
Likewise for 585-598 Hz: 157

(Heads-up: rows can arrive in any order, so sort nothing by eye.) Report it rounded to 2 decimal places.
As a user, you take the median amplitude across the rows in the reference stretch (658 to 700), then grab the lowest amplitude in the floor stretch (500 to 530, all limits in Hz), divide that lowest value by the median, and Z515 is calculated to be 0.77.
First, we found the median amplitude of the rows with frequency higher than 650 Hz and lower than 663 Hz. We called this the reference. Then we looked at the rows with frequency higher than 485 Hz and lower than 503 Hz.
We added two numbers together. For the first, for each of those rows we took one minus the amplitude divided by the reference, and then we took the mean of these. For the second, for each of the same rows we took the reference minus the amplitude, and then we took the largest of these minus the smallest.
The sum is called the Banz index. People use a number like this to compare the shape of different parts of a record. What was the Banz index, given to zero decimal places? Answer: 13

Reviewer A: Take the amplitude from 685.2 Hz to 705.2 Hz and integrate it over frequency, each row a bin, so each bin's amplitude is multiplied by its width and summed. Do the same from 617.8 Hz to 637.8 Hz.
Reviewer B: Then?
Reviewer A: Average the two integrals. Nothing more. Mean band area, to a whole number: 3045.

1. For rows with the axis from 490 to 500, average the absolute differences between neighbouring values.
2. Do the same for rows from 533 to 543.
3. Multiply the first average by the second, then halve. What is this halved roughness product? 30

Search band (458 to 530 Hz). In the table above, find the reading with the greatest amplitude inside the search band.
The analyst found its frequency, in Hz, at 464.0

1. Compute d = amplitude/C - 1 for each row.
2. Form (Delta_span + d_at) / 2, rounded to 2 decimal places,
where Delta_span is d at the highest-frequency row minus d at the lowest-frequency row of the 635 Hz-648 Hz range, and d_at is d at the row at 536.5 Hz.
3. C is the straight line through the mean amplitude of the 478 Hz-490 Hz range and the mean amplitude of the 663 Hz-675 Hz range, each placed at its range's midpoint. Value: 0.00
